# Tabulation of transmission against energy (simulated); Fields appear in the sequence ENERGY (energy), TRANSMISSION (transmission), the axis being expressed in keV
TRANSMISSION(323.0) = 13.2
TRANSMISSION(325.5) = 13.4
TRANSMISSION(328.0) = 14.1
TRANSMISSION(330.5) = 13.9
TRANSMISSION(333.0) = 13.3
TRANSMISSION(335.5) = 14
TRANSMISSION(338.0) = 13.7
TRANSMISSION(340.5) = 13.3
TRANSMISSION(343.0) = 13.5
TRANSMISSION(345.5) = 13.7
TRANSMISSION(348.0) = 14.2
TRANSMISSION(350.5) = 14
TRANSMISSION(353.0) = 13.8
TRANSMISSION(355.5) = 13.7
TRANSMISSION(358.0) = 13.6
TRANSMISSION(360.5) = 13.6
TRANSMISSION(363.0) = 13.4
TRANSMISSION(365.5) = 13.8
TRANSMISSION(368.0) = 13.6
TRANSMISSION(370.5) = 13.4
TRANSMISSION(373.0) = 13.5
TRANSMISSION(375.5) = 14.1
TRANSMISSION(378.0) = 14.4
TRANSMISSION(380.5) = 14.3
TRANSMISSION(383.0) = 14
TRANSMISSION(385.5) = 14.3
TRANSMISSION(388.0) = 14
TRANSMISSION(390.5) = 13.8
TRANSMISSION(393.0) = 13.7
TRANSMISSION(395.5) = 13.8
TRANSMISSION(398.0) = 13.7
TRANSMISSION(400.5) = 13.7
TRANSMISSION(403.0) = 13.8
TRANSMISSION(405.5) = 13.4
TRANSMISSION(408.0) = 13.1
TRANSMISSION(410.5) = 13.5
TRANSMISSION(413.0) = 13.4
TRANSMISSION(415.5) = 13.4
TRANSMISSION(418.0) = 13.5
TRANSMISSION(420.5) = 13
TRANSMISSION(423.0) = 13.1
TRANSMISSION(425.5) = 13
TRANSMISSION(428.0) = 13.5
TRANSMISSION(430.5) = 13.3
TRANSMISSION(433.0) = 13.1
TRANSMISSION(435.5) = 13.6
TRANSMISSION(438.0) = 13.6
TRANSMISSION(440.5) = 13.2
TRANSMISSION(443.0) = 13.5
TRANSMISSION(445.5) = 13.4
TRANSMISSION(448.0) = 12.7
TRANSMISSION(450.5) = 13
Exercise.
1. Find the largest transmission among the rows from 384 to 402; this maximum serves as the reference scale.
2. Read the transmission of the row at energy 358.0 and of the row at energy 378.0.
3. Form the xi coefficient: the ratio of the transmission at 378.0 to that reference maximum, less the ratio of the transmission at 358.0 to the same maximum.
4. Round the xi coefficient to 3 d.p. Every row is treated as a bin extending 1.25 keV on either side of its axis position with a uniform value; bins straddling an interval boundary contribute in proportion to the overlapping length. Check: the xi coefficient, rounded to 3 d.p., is 0.056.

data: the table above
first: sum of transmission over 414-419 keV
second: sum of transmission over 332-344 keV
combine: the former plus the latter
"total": 95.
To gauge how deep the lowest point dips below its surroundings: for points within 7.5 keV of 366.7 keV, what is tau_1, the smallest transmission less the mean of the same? -0.150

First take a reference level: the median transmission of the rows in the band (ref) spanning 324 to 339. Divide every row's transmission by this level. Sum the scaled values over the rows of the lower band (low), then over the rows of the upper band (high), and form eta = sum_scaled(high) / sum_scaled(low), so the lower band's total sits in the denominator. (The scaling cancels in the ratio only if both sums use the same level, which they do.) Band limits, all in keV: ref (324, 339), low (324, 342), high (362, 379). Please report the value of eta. 1.01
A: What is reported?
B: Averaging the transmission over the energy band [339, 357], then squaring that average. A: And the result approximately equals 189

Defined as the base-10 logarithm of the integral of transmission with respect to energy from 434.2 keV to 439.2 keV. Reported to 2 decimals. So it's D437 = 1.83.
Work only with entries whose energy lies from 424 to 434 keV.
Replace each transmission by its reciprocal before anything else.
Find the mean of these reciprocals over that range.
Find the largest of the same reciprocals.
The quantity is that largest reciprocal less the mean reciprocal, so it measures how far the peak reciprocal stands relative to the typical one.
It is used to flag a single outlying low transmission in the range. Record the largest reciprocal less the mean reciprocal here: 0.0013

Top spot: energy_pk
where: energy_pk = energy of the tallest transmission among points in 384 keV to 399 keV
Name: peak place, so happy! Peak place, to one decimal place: 385.5 keV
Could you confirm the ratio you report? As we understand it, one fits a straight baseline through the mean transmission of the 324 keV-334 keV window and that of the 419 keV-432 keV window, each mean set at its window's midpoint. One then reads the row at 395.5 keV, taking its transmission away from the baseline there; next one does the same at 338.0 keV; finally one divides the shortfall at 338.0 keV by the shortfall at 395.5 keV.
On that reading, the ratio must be 0.2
